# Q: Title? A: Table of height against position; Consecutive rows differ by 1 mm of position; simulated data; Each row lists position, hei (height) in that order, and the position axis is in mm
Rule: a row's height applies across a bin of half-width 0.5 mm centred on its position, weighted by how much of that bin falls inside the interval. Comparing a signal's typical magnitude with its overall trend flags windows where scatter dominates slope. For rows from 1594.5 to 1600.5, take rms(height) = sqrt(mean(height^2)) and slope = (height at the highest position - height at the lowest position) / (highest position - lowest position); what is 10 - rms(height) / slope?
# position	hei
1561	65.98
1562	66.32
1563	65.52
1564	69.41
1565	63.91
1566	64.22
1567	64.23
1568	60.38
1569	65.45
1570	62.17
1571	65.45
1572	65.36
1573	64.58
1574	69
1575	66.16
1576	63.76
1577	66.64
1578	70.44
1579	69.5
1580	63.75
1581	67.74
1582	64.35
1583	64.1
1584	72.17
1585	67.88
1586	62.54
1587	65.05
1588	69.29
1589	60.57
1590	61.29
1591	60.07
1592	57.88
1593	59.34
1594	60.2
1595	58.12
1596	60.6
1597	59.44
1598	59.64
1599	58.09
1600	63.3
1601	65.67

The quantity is -48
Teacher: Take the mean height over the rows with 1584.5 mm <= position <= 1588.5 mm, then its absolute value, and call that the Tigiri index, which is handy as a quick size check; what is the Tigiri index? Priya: 66.2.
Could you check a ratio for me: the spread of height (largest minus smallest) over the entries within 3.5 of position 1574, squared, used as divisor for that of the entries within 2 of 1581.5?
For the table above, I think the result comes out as 0.15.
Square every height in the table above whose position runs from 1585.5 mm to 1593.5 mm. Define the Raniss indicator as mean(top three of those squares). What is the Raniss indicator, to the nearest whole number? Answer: 4315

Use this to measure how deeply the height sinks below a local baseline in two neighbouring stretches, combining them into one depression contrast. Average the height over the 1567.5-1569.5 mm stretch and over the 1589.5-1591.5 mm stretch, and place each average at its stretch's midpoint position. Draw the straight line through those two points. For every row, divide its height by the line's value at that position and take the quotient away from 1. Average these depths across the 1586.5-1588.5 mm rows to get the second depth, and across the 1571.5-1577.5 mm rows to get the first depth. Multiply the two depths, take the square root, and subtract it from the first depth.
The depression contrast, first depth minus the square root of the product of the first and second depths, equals -0.135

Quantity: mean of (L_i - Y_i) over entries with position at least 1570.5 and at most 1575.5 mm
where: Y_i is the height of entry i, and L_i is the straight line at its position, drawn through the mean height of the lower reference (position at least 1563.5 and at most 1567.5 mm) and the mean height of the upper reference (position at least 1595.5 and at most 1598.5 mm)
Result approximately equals -2.0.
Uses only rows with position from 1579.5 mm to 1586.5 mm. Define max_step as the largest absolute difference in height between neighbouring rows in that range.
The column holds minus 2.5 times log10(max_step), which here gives -2.3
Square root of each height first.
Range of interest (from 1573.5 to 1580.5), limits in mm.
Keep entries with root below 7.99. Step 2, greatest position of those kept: 1580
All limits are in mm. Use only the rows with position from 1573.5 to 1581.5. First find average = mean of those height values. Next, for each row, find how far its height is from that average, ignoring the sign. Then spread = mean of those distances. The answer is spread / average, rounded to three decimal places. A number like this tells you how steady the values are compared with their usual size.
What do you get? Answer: 0.030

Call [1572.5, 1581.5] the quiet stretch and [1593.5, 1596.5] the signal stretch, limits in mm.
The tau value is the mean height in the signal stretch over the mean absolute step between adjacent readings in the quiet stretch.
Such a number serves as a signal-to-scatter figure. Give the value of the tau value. 18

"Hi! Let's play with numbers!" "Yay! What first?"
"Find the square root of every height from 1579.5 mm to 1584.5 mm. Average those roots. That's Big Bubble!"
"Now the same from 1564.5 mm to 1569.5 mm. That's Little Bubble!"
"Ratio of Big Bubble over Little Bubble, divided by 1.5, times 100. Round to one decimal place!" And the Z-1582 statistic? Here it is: 68.1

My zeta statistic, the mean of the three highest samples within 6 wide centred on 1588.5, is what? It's 65.6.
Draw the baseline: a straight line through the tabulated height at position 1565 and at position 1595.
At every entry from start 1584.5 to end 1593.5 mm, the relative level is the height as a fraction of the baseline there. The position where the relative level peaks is 1588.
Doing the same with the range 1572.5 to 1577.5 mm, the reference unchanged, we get 1574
